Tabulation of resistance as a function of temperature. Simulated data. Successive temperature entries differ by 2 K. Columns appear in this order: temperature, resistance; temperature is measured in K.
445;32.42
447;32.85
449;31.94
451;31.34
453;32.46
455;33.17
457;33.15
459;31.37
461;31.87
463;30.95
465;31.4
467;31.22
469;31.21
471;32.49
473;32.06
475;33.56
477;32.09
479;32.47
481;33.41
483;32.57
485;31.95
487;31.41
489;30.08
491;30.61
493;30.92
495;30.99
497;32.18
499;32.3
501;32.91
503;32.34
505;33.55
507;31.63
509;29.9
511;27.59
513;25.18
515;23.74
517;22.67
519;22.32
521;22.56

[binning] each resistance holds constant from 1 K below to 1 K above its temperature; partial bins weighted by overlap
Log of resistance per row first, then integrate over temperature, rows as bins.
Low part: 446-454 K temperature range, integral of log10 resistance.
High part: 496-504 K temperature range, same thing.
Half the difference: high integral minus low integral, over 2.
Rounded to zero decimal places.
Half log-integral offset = 0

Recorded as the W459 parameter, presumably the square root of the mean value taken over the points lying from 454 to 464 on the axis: 5.67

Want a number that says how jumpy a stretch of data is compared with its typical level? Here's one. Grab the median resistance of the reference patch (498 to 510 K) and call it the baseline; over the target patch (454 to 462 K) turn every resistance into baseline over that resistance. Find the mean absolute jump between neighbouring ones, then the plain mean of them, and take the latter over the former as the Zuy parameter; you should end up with 42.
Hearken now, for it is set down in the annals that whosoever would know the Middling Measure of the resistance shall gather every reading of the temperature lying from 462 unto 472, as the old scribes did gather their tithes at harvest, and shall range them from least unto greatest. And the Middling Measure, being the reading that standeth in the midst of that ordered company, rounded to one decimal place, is 31.2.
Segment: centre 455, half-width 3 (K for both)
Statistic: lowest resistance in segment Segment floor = 32.46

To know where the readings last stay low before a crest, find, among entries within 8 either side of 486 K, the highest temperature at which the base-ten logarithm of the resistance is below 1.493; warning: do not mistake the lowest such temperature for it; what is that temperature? 493 K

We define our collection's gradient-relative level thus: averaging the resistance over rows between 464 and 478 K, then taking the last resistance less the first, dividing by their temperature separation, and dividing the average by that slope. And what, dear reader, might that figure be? 557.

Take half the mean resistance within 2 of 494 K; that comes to 15.5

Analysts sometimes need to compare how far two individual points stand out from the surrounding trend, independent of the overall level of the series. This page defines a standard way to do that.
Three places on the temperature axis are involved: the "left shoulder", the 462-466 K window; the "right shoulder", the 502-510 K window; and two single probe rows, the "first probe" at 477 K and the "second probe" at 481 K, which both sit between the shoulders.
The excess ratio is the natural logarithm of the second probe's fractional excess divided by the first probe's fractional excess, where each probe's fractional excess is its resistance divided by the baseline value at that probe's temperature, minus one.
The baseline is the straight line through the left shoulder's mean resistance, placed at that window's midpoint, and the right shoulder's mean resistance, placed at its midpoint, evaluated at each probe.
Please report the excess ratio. 1.0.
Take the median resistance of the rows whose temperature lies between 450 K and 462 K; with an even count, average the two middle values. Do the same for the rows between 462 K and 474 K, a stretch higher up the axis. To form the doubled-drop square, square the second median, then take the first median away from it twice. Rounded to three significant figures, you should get 916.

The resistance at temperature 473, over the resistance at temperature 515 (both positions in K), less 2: -0.65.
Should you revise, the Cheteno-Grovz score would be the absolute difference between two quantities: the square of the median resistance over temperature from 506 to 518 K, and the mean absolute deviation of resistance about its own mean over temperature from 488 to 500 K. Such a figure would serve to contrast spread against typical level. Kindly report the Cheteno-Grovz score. 695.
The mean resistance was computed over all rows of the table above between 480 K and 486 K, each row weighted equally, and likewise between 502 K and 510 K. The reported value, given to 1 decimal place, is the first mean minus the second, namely 0.8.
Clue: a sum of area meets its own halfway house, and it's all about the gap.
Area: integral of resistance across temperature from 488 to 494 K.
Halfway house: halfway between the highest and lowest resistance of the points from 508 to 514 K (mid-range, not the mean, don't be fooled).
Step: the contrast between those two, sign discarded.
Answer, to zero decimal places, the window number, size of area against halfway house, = 156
